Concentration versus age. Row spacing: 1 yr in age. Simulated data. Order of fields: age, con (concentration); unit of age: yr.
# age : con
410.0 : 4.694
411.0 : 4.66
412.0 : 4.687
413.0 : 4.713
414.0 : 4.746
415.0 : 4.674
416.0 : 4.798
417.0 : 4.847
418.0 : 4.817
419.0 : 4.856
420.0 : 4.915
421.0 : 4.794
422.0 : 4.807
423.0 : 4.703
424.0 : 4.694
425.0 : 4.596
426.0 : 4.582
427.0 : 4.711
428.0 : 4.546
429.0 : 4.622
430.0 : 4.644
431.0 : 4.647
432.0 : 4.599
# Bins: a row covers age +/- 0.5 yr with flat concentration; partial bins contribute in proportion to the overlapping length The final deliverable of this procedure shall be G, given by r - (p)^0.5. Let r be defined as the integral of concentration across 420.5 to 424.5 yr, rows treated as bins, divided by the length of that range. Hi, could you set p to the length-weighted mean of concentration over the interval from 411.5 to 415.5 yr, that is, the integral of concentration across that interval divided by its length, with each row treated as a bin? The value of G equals 2.58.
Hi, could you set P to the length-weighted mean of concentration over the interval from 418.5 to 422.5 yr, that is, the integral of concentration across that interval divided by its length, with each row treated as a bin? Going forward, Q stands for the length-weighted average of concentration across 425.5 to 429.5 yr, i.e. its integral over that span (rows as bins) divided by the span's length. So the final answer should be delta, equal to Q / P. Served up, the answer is 0.95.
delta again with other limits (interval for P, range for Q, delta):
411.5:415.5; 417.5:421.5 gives 1.03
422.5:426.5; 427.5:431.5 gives 0.99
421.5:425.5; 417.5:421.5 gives 1.03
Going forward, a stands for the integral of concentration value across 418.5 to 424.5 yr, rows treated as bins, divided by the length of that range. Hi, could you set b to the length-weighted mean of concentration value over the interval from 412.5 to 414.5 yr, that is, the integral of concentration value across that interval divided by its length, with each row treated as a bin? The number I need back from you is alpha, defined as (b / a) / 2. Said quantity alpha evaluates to 0.493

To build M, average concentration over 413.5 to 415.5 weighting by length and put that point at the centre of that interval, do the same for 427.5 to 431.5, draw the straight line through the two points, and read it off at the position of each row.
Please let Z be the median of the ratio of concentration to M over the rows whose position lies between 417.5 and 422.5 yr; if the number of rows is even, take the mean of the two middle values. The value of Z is 1.03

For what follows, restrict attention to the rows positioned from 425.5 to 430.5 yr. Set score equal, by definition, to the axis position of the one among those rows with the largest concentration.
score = 427.0 yr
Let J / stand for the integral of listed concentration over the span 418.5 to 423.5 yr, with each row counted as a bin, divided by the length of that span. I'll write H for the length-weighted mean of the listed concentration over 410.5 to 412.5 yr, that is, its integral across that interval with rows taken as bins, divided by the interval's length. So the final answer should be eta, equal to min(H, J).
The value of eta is 4.67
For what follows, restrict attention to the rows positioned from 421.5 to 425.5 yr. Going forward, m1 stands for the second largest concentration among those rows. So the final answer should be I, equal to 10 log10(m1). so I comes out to 6.72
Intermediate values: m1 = 4.703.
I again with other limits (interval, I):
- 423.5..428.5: 6.72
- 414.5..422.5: 6.86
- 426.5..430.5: 6.67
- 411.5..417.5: 6.81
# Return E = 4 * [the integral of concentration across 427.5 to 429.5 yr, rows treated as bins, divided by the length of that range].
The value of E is 18.3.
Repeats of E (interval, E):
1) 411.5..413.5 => 18.8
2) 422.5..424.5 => 18.8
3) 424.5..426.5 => 18.4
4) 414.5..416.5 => 18.9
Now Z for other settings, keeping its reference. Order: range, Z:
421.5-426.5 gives 1.01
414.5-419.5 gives 1.03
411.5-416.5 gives 1.00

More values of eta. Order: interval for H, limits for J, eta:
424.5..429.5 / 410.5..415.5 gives 4.61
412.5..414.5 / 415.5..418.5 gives 4.73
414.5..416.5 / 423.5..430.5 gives 4.63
